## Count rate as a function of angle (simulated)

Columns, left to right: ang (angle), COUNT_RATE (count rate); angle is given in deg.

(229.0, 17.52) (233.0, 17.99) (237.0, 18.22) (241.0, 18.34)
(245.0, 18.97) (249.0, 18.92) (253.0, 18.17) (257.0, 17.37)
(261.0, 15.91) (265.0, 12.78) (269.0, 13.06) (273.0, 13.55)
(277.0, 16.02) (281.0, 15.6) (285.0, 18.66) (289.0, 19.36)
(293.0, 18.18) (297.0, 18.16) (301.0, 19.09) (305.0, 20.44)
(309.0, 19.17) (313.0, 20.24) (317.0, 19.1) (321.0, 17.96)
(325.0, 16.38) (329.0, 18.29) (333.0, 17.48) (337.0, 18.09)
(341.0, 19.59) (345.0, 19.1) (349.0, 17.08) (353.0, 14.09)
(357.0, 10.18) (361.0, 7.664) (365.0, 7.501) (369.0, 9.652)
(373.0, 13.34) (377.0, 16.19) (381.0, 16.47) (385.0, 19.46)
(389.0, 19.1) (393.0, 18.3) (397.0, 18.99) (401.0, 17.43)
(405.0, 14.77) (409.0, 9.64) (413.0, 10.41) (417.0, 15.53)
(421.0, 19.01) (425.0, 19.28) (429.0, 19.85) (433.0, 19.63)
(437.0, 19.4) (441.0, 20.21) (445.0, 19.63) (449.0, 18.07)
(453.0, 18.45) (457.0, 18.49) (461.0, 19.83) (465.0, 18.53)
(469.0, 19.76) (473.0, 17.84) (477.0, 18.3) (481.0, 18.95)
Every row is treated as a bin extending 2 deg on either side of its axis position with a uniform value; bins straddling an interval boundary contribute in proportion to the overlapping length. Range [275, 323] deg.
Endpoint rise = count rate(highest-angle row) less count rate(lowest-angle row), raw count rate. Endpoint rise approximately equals 1.9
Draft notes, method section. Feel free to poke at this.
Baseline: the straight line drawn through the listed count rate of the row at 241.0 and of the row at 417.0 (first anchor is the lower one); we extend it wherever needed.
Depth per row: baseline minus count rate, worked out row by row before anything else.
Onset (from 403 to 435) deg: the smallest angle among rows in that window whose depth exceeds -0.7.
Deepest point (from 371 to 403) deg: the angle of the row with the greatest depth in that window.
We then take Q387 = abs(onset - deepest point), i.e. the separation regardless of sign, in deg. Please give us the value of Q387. 32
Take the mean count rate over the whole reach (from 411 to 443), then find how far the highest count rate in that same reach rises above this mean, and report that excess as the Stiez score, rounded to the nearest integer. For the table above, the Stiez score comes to 2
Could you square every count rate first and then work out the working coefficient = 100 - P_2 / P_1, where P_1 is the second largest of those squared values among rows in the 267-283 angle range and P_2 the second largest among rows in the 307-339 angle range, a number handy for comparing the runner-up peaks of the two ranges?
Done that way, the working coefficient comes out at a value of 98.5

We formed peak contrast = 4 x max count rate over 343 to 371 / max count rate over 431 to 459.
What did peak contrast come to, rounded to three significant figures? 3.78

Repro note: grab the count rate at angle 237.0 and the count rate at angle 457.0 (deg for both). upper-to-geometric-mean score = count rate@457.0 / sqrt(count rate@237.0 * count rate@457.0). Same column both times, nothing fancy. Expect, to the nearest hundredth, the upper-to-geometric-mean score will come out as 1.01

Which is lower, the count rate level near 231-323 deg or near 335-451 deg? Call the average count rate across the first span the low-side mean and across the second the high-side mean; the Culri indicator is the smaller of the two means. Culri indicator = 16.1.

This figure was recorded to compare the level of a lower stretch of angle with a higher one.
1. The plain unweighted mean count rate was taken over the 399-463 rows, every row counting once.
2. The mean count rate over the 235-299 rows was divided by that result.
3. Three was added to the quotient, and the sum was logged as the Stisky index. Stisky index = 3.97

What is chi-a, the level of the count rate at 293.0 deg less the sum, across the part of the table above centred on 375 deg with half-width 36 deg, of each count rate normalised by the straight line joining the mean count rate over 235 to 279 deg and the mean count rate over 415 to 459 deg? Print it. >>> 3.3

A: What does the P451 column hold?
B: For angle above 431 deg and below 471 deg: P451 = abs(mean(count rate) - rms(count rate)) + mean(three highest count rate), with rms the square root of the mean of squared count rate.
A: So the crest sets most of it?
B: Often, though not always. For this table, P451 19.9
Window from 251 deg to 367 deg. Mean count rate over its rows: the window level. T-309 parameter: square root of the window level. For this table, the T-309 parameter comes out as 4.06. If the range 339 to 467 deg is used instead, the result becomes 4.05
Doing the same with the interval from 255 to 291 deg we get 3.98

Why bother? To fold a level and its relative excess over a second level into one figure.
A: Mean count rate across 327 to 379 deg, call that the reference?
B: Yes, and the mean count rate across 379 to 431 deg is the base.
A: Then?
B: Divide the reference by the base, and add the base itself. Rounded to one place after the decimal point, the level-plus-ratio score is 17.7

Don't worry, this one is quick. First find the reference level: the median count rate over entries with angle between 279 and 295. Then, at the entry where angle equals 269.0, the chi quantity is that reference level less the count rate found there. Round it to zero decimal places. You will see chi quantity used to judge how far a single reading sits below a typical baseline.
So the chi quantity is 5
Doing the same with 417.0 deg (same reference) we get 3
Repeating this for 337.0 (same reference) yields 0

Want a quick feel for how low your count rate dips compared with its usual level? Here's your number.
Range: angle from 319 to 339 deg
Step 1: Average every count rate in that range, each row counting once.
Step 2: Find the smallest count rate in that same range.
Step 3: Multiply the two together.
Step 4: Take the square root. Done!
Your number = 17.0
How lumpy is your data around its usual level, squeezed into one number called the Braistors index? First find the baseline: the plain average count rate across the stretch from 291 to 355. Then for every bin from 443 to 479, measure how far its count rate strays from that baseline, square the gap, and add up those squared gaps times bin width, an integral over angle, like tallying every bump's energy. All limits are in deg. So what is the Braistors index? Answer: 27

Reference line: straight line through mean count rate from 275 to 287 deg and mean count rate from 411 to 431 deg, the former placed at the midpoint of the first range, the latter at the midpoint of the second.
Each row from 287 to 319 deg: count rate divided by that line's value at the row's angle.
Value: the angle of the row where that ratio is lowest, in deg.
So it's 297.0 deg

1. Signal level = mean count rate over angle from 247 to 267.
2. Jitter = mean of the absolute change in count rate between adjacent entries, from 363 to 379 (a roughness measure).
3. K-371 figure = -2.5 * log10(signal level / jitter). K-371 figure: -1.9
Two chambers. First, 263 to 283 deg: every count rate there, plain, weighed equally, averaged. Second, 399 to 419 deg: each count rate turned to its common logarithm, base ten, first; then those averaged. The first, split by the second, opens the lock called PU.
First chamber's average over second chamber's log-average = 13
